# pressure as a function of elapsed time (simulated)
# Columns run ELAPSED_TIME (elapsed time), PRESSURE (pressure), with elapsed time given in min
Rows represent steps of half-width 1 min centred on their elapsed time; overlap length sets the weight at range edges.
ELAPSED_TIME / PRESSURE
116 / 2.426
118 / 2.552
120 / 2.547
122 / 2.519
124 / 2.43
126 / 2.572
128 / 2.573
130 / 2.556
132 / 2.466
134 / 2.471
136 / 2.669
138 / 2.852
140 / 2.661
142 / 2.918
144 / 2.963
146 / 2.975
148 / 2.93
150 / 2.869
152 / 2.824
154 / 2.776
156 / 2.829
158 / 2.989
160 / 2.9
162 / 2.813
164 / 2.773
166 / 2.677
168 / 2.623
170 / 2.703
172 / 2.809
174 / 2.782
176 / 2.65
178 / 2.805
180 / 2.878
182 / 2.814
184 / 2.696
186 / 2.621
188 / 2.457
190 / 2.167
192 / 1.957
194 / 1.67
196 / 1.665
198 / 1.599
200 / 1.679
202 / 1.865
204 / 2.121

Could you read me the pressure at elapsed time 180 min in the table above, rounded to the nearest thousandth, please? 2.878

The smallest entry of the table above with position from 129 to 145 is 2.466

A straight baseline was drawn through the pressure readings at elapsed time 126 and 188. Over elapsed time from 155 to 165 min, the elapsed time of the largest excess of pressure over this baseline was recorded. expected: 158 min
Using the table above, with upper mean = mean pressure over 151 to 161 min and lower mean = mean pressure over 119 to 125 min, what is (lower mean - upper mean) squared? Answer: 0.13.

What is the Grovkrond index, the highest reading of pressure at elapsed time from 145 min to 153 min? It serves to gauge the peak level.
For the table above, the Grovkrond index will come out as 2.975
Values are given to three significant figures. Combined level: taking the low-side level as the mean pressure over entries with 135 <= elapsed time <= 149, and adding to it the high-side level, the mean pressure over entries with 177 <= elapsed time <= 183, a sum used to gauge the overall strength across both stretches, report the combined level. 5.68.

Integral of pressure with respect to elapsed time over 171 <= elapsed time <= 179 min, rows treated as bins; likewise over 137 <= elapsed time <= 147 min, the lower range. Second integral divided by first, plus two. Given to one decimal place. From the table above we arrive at 3.3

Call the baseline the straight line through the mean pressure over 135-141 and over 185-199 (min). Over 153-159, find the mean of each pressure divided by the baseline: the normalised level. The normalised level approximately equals 1.15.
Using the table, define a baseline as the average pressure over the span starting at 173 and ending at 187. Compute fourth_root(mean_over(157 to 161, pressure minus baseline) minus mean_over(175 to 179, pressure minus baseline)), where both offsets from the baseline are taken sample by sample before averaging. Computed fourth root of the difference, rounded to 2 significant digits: 0.68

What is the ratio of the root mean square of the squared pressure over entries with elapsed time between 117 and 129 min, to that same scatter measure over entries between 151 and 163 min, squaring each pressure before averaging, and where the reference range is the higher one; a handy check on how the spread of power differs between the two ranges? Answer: 0.79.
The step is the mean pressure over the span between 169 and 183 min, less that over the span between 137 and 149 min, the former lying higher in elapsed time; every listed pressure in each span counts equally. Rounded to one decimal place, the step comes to -0.1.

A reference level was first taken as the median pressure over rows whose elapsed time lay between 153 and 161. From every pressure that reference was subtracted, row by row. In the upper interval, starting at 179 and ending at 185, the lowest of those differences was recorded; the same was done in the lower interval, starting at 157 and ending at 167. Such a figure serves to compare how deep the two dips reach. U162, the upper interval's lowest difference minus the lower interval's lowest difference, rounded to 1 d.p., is 0.0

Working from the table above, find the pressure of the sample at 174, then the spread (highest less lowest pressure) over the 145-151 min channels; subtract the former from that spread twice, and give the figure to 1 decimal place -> -5.5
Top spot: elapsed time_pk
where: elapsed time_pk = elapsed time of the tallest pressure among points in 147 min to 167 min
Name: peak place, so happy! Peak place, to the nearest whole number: 158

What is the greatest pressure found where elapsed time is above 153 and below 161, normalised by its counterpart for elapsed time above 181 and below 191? 1.06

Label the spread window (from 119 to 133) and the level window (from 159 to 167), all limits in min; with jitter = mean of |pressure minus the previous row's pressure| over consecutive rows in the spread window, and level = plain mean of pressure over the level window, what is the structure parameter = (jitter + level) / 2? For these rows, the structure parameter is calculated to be 1.43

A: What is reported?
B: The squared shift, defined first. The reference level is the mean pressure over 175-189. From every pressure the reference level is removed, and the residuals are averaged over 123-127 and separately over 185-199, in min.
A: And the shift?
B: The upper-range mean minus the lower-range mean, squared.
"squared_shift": 0.23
